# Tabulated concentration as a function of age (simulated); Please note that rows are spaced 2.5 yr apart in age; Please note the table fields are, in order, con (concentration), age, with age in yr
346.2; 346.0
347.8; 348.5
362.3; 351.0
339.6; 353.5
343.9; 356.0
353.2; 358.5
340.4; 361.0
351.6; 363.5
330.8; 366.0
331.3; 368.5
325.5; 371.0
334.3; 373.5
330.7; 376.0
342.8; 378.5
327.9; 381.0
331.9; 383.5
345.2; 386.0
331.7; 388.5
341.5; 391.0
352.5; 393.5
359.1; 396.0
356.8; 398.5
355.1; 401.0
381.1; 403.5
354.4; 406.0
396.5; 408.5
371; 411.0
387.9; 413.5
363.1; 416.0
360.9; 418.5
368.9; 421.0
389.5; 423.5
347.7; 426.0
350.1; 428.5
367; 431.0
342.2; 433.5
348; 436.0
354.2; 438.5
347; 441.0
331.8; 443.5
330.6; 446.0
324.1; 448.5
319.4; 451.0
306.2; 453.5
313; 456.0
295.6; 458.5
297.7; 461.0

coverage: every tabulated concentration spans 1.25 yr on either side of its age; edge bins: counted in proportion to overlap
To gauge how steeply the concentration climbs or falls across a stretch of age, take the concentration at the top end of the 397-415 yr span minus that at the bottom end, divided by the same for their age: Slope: 2.1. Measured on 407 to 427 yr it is -2.8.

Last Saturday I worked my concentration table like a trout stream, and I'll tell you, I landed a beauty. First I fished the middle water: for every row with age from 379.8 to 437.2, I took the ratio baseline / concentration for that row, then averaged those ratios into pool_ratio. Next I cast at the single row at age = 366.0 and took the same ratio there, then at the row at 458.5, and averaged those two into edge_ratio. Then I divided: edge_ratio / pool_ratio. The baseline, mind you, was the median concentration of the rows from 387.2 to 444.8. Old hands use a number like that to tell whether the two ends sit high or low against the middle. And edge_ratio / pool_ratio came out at 1.14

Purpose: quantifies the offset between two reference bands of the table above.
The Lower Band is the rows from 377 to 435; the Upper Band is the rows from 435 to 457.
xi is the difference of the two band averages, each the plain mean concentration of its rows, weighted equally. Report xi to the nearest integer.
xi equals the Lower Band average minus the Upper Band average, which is 27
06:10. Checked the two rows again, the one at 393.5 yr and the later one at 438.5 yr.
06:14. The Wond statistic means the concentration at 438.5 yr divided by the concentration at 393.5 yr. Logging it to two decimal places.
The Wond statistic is 1.00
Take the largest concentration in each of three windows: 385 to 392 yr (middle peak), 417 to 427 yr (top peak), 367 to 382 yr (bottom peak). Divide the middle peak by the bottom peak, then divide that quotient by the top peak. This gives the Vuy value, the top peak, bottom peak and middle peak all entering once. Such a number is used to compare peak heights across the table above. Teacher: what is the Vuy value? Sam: 0.0026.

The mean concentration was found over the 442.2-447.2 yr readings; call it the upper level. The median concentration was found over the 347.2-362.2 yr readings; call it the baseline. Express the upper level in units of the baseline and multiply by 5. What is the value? 4.79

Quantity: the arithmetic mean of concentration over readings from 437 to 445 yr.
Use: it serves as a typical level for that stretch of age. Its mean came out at 344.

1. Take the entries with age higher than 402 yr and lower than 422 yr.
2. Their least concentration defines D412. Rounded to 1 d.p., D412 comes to 354.4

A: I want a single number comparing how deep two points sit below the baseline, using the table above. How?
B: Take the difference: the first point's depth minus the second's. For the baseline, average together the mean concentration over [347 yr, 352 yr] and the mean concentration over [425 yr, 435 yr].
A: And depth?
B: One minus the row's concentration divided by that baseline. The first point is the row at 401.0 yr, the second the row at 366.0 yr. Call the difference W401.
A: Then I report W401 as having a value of -0.07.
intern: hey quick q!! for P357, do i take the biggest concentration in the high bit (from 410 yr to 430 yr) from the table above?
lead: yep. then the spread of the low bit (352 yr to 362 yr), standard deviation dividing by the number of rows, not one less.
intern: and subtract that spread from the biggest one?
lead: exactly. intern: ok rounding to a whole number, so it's 384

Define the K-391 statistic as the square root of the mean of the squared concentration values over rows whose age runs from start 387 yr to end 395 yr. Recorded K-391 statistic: 342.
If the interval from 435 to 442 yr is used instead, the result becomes 350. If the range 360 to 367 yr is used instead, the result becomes 341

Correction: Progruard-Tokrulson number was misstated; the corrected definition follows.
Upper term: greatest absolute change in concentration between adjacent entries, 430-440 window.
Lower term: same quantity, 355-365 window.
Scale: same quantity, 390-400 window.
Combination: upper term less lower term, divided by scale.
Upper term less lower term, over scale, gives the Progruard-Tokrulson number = 1.1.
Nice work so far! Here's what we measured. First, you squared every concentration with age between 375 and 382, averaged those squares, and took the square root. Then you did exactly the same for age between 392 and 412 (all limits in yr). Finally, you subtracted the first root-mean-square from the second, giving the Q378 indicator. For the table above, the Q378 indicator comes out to 32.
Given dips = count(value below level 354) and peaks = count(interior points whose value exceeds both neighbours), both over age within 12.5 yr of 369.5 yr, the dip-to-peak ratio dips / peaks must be 2.5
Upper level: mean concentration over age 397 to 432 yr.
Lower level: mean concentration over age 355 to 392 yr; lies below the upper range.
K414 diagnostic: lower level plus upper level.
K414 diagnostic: 705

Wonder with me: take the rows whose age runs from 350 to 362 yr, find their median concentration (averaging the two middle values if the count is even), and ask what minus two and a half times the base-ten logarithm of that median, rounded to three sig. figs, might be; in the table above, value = -6.34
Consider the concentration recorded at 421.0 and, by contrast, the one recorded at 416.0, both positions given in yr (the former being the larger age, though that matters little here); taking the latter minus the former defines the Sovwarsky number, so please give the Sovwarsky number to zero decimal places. -6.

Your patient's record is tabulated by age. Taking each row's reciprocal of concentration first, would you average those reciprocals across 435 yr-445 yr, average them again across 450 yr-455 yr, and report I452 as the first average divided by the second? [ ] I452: 0.906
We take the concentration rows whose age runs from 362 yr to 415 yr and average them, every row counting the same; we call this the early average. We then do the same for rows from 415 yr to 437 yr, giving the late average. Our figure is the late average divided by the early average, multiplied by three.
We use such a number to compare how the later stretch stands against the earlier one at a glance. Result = 3.09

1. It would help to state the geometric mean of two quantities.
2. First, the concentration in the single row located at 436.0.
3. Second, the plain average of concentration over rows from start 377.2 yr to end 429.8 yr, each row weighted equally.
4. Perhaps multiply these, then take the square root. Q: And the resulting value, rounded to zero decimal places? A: 353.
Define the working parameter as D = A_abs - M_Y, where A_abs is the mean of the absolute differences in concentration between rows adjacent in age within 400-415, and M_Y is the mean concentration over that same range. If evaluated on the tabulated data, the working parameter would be -347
